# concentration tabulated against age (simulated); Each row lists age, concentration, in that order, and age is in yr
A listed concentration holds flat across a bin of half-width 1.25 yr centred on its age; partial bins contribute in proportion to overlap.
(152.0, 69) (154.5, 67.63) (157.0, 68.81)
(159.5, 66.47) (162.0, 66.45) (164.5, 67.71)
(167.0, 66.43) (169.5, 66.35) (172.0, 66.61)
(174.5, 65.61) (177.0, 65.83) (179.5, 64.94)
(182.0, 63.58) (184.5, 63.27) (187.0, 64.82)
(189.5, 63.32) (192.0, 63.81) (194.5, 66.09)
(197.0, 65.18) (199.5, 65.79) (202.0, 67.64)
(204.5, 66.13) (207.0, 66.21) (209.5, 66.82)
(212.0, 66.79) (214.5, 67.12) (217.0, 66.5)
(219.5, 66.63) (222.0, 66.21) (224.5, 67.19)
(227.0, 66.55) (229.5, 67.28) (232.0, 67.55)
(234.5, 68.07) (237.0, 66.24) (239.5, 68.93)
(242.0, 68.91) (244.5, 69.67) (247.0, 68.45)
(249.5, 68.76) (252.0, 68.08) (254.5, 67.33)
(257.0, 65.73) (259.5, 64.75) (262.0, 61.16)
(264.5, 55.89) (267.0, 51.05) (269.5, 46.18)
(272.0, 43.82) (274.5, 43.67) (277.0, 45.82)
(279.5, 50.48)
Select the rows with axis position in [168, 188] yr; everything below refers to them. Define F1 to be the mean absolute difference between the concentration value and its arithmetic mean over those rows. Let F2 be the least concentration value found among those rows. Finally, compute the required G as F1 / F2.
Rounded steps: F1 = 0.97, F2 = 63.27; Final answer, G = 0.015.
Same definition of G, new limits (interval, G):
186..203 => 0.017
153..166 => 0.011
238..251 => 0.004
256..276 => 0.180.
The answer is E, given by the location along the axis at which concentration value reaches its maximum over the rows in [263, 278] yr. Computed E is 264.5 yr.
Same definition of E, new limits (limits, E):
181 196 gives 194.5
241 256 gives 244.5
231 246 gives 244.5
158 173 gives 164.5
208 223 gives 214.5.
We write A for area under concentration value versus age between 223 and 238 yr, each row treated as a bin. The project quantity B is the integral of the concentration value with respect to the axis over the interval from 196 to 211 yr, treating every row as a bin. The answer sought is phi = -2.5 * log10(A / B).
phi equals -0.013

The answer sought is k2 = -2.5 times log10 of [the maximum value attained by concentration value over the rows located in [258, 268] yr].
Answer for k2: -4.53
